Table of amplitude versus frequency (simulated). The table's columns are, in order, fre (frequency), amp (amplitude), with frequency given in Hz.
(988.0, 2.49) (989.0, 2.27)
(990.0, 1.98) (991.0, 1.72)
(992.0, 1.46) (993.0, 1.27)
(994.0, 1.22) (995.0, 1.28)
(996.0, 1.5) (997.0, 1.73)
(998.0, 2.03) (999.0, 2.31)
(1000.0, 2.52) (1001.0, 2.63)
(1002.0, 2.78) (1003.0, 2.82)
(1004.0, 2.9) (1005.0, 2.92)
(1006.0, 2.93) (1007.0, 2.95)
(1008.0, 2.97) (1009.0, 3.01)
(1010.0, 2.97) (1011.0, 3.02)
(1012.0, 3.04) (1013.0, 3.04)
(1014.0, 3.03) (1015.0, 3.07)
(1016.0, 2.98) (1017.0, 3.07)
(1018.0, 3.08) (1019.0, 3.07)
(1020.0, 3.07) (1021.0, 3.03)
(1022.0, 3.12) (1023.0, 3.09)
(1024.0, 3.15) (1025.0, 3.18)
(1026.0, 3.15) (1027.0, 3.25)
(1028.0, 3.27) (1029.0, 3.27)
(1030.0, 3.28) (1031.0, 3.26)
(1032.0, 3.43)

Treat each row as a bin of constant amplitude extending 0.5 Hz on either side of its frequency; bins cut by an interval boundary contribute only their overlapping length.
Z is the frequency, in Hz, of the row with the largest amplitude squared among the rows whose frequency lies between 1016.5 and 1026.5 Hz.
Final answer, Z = 1025.0 Hz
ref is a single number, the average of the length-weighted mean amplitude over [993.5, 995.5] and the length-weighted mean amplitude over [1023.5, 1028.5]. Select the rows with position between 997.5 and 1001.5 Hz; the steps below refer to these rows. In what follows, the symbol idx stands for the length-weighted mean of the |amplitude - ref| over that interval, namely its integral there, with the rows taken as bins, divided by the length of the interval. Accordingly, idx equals 0.245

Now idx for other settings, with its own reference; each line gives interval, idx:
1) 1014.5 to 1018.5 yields 0.825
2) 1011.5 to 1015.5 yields 0.820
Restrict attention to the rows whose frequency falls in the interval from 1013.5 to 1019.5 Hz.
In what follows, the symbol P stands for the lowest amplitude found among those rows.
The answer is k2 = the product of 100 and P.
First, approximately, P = 2.98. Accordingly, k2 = 298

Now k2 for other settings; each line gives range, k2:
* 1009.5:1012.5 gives 297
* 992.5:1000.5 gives 122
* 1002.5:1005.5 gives 282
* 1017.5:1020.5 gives 307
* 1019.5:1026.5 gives 303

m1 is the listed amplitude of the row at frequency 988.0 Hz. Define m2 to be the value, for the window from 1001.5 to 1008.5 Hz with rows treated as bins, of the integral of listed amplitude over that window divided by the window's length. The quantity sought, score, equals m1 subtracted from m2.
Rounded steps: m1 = 2.49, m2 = 2.90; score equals 0.41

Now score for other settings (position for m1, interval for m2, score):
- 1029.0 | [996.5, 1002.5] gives -0.94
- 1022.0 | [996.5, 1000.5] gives -0.97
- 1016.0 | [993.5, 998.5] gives -1.43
